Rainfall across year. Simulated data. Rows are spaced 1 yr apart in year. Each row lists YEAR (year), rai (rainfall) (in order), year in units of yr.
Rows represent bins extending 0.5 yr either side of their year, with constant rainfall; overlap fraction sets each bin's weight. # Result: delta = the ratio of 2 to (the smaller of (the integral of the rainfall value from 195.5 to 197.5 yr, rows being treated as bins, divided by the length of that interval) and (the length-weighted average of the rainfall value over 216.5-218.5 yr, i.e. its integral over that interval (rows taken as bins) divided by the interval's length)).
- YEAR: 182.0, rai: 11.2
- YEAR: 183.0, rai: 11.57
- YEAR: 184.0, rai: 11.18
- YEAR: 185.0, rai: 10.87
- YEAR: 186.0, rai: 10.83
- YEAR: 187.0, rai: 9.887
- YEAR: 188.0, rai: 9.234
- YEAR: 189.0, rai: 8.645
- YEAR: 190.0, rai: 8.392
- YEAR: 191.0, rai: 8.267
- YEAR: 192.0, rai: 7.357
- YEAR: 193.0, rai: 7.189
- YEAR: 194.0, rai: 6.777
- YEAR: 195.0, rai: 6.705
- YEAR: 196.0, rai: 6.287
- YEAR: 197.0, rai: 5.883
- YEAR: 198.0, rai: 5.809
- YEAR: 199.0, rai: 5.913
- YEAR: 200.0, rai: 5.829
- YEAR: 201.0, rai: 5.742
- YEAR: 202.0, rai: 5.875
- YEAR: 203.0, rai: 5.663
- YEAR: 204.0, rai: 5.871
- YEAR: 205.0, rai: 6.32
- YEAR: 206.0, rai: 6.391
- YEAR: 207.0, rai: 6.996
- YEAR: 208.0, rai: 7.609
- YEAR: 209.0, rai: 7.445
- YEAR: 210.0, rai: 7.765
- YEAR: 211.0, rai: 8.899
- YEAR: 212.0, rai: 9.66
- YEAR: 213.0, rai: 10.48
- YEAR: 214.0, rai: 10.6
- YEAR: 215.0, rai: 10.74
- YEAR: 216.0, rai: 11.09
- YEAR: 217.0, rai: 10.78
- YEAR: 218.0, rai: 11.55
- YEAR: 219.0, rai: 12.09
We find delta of 0.329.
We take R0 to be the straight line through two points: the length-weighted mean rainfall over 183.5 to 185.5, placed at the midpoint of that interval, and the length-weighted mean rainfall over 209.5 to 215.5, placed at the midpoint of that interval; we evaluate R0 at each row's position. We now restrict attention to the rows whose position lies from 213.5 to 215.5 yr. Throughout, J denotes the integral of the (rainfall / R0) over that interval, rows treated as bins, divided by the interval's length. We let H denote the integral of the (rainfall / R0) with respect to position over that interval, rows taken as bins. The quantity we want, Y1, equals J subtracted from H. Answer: 1.11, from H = 2.2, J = 1.11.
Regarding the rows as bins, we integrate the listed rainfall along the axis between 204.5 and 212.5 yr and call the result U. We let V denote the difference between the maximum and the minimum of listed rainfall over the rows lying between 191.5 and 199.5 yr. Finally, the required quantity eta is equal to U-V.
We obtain 60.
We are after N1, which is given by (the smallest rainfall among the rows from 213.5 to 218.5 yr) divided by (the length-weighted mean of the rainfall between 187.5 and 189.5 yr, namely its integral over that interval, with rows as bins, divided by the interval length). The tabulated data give 1.2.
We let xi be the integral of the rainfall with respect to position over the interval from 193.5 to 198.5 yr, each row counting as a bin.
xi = 31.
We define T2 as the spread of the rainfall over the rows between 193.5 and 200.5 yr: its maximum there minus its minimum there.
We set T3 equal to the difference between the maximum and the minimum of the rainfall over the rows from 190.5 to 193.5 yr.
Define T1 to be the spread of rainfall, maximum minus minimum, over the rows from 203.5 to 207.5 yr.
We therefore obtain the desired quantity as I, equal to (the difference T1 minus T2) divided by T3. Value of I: 0.1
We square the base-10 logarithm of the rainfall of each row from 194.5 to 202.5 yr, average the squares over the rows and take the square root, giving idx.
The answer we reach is 0.78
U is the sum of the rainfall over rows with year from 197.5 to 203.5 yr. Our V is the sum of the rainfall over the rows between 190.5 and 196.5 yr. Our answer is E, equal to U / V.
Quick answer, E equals 0.8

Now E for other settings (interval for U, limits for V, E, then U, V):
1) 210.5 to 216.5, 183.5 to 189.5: 1.0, 61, 61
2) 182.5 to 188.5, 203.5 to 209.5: 1.6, 64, 41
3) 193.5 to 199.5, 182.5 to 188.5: 0.6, 37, 64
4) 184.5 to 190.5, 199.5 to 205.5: 1.6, 58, 35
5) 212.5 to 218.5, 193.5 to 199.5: 1.7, 65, 37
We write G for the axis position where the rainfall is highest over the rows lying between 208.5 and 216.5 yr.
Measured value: 216.0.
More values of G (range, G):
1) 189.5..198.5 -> 190.0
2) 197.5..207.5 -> 207.0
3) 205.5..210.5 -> 210.0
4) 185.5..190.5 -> 186.0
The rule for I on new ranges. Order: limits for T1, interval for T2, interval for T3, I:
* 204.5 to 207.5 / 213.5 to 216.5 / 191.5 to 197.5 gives 0.1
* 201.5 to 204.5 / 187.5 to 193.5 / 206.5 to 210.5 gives -2.4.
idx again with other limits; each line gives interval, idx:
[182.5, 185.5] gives 1.05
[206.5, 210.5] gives 0.87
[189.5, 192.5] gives 0.90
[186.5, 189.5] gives 0.97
